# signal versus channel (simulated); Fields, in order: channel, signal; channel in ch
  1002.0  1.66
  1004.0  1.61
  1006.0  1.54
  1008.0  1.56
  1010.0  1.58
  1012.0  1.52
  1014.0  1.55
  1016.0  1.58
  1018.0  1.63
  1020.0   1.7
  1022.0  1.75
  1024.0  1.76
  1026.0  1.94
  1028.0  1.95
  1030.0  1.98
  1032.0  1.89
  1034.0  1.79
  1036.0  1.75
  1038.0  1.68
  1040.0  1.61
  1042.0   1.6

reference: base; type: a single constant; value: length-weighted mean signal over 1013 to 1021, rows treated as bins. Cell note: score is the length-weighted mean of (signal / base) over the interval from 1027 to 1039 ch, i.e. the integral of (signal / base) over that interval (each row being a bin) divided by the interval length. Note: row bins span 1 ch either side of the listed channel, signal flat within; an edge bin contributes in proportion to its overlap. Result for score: 1.14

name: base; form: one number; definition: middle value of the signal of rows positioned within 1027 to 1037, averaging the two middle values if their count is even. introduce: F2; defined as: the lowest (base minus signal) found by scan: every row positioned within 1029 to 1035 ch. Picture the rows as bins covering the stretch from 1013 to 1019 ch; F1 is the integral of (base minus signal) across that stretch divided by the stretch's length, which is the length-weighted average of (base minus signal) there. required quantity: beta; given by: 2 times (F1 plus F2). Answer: 0.43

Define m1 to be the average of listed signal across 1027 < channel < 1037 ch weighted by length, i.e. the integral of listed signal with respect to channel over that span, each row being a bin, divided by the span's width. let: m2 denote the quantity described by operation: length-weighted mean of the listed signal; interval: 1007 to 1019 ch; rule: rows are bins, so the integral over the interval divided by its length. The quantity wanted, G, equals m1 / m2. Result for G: 1.19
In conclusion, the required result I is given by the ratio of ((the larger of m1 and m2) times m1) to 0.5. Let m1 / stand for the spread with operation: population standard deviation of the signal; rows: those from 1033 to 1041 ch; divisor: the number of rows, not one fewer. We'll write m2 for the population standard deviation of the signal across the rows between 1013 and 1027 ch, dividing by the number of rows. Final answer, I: 0.017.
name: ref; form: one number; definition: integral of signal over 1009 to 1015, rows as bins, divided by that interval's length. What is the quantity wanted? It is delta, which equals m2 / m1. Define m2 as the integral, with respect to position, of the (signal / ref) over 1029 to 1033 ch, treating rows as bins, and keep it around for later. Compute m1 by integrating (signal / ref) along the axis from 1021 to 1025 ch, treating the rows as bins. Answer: 1.10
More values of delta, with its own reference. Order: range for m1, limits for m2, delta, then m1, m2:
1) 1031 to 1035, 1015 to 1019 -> 0.87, 4.7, 4.14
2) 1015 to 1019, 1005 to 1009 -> 0.97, 4.1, 4.00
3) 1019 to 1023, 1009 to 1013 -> 0.90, 4.5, 4.00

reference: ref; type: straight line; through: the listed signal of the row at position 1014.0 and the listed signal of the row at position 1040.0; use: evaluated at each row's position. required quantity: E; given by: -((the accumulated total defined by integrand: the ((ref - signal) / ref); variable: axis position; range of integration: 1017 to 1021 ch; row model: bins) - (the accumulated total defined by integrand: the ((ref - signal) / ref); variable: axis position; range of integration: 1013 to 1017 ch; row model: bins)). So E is 0.23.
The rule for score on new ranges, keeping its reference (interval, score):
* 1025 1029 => 1.20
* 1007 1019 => 0.97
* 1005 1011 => 0.97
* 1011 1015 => 0.95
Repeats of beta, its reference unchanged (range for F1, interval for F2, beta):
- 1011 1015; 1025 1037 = 0.53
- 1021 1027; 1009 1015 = 0.77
